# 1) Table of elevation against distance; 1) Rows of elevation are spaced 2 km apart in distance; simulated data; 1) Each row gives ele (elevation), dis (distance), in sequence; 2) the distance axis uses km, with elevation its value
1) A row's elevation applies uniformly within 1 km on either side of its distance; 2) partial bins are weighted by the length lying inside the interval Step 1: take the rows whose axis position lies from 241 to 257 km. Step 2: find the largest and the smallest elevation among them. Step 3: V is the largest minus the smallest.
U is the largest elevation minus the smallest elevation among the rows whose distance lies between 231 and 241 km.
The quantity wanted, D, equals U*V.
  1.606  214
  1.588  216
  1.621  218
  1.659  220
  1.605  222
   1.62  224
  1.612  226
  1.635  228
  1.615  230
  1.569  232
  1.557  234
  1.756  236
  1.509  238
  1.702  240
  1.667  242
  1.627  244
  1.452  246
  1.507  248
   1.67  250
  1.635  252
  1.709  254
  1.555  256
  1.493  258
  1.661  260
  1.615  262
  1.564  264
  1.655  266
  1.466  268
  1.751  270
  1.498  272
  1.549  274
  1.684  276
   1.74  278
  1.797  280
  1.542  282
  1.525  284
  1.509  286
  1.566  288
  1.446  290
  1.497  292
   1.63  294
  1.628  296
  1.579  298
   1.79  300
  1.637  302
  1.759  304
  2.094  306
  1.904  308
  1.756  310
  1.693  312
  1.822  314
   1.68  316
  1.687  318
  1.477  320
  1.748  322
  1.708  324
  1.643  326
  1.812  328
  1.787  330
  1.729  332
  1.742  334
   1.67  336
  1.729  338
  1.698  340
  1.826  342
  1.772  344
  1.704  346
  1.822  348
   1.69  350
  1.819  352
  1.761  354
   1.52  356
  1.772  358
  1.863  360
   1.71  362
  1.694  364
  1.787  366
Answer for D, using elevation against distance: 0.06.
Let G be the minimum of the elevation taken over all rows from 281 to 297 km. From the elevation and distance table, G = 1.446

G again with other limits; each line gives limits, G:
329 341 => 1.67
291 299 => 1.497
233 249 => 1.452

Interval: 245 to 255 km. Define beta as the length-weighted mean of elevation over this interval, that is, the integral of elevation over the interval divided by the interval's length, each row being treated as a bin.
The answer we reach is 1.59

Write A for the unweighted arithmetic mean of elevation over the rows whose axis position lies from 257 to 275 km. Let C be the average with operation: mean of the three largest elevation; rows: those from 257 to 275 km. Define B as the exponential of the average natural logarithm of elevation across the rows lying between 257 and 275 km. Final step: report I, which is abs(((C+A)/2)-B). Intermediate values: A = 1.58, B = 1.58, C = 1.69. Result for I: 0.055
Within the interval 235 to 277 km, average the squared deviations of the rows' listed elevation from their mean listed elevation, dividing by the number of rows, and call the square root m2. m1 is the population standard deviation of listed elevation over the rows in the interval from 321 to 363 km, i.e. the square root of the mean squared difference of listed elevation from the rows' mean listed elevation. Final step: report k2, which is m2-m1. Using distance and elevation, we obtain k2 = 0.018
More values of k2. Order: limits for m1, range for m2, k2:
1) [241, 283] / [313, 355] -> -0.018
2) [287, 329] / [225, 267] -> -0.070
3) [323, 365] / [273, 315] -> 0.078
